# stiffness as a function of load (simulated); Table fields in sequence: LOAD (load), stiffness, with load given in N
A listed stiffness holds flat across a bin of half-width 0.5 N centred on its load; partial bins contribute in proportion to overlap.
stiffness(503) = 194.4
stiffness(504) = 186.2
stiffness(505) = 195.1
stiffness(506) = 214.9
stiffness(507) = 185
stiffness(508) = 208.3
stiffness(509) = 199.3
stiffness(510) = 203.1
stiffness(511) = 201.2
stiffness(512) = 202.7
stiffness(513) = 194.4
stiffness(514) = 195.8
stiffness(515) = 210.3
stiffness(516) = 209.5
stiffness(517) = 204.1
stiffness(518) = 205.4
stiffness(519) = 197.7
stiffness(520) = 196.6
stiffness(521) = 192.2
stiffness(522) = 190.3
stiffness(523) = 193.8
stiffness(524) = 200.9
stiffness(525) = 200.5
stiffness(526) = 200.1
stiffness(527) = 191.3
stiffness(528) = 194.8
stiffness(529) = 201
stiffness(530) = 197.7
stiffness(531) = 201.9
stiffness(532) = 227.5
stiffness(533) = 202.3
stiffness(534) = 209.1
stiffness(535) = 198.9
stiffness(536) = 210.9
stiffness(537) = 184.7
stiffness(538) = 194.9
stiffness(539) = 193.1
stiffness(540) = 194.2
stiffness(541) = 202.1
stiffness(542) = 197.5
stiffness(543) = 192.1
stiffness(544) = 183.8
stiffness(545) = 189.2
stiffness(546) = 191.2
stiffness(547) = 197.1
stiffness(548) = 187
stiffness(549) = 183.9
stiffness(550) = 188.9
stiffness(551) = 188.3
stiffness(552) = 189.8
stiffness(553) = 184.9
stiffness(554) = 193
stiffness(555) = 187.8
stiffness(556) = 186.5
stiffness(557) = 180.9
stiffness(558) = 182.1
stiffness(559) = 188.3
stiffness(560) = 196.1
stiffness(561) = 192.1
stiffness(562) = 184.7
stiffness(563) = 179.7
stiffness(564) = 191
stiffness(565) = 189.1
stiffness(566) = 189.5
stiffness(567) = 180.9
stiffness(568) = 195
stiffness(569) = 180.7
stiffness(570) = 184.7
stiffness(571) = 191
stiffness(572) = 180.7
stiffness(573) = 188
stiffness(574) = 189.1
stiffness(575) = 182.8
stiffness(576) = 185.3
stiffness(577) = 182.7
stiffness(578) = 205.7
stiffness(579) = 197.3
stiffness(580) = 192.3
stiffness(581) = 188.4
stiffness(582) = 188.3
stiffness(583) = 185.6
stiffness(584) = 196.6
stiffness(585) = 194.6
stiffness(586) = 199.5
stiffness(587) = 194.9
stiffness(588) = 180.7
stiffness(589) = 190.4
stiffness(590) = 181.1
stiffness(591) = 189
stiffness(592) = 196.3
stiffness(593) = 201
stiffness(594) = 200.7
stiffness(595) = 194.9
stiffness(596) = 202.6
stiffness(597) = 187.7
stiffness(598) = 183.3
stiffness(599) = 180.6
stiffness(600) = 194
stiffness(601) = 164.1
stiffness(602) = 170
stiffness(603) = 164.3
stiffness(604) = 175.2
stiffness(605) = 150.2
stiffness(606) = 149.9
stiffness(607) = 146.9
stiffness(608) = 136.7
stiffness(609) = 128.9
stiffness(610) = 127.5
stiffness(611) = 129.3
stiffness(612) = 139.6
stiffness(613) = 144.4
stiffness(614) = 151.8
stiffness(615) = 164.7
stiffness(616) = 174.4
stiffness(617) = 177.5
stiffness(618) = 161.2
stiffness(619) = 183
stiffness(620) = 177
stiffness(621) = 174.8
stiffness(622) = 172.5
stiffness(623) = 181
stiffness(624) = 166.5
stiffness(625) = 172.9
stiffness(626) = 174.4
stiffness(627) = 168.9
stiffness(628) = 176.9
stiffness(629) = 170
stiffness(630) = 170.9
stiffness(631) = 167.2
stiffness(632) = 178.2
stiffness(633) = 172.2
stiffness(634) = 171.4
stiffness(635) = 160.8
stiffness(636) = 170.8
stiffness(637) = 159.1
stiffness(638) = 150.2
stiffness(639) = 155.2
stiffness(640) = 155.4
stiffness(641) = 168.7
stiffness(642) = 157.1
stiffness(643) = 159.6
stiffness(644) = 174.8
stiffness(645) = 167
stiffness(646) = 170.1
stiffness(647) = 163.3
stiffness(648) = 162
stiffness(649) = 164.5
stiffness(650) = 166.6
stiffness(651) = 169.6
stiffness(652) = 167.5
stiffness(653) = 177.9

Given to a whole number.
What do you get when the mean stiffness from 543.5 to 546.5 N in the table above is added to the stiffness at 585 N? 383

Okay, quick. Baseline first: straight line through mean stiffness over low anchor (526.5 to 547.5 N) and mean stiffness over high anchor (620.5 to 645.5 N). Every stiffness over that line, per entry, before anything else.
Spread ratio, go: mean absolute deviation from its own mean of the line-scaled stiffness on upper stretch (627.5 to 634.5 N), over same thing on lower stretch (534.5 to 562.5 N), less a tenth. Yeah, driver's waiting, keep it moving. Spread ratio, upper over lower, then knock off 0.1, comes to 0.69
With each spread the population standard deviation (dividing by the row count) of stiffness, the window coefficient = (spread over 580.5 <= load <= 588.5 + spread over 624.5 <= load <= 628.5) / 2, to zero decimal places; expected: 4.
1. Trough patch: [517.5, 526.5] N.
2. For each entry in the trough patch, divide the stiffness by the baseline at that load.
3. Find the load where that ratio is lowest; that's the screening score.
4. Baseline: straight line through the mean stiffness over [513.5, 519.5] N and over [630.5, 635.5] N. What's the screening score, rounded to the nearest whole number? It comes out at 522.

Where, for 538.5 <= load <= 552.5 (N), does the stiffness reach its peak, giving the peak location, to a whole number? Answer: 541 N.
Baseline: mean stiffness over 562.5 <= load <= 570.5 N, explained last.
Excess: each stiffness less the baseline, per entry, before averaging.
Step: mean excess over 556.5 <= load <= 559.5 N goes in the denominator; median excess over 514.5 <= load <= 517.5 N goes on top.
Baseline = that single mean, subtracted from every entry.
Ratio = -9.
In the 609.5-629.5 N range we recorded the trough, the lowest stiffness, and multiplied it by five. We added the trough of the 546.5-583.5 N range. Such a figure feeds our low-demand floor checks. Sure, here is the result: 817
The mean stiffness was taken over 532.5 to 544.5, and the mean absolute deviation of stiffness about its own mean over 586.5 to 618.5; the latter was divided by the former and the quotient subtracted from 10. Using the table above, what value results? 9.90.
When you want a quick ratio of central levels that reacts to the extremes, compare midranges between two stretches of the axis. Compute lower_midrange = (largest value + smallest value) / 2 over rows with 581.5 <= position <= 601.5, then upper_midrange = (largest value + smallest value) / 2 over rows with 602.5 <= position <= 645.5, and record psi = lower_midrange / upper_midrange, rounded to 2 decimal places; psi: 1.18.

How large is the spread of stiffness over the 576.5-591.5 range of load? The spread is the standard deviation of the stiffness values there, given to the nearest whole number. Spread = 7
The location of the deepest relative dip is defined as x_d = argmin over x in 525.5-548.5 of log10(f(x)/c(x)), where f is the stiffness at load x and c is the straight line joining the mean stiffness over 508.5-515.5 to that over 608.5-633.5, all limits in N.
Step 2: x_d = 537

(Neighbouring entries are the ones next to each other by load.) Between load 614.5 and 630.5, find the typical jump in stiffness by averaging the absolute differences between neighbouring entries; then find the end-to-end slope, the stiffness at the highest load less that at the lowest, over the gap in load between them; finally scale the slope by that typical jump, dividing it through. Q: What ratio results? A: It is 0.05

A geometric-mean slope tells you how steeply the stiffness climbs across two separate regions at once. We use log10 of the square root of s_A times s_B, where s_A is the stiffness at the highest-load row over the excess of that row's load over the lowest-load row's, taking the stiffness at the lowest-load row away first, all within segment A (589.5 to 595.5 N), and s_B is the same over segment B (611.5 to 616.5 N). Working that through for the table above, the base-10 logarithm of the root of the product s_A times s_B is 0.69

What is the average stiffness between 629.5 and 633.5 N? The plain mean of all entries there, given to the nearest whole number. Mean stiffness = 172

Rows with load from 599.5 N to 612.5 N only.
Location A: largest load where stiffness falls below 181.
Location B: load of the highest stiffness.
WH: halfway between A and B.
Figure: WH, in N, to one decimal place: 606.0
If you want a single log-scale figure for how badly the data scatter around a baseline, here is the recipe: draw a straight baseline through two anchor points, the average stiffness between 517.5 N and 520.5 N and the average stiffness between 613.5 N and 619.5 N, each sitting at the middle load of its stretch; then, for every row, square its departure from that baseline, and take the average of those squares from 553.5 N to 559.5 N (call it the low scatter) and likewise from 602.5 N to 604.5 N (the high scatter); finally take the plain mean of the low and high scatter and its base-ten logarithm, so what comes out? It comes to 1.46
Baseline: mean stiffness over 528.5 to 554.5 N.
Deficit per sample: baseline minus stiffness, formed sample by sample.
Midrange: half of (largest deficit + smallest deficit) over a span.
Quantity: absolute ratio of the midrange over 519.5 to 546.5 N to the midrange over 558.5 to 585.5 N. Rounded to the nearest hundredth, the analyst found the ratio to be 3.50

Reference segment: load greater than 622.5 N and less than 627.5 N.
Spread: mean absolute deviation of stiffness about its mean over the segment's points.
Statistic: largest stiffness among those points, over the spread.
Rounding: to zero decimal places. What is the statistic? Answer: 45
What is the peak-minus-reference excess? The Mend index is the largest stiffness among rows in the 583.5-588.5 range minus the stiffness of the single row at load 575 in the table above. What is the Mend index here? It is 17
